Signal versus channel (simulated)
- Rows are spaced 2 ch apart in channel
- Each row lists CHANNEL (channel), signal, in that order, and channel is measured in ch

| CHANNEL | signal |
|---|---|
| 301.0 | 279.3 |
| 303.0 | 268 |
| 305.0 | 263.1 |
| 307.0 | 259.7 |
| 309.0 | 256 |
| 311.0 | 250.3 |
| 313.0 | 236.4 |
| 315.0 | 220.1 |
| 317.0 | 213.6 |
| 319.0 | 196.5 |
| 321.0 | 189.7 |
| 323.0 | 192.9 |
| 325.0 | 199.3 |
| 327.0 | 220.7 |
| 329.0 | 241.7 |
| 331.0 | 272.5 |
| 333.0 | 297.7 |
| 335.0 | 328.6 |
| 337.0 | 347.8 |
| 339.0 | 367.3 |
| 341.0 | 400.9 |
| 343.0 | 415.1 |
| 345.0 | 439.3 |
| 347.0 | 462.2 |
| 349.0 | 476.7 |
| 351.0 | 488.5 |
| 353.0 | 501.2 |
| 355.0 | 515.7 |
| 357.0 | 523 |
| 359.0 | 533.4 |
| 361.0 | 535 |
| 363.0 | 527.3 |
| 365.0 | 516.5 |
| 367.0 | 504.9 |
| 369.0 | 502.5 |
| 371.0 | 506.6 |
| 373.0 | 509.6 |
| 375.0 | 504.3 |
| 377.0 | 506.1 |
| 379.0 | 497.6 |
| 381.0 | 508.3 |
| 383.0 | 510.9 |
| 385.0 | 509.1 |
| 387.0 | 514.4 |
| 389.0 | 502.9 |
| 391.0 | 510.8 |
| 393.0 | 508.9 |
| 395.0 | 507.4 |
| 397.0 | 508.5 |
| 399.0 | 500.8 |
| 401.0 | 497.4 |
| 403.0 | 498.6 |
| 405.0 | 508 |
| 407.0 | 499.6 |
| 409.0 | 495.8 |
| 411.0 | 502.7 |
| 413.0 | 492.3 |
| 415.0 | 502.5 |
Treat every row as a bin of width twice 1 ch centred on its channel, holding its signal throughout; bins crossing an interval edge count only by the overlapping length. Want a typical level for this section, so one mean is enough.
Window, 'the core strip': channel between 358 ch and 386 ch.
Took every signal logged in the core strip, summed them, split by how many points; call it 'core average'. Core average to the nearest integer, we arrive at 512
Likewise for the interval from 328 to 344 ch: 334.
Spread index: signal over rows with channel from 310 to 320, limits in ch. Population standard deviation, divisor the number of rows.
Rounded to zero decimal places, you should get 19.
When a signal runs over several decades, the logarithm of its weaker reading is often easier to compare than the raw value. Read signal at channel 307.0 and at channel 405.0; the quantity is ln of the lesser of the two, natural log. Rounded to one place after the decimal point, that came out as 5.6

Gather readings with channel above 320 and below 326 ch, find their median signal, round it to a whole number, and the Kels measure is 193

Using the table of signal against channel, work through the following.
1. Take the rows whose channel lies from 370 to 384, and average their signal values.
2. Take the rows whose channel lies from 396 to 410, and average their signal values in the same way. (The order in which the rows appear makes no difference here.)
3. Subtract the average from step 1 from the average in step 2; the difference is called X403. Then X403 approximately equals -5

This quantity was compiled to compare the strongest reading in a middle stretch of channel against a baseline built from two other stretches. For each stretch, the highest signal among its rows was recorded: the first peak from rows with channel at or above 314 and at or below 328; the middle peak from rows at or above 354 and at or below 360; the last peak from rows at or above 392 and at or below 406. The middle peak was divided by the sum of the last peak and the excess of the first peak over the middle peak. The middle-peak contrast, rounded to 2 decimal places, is 2.72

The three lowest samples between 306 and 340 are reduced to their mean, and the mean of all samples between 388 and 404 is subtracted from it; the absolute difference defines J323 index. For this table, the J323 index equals 311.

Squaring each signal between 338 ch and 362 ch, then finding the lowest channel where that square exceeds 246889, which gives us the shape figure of 353.0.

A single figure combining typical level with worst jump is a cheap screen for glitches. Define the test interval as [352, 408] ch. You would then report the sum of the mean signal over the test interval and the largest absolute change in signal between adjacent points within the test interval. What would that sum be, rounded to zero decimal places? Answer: 524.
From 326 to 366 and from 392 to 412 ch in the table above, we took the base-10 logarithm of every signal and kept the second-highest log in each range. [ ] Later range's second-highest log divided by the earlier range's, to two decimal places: 0.99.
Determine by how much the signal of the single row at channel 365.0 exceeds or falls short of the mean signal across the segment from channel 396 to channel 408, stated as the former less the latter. 14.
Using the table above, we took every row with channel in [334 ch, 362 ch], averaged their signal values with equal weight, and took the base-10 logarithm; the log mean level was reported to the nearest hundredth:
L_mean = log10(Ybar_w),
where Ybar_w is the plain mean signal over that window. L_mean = 2.66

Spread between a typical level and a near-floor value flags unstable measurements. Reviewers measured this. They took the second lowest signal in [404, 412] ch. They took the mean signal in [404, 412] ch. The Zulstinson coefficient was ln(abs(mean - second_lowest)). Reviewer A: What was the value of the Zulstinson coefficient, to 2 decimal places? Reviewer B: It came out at 0.65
